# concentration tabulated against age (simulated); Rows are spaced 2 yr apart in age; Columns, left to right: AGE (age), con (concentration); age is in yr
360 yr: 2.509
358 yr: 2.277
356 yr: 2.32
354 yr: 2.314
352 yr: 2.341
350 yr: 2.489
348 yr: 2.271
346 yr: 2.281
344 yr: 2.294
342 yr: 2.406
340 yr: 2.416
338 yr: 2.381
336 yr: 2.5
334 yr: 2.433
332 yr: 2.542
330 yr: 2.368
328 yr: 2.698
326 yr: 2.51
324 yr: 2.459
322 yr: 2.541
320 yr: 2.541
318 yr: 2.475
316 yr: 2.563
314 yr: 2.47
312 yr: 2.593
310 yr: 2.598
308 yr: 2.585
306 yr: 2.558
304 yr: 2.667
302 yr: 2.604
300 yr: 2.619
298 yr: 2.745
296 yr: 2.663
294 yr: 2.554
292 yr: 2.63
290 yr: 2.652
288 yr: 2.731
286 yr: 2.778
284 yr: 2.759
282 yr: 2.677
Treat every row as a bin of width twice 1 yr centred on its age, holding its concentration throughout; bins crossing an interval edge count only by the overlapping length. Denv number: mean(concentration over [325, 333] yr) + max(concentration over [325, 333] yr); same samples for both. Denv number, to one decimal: 5.2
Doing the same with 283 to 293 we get 5.5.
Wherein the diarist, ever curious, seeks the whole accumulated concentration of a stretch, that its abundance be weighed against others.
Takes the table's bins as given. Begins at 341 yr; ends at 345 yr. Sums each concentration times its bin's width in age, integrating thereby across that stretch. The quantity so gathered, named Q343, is 9.4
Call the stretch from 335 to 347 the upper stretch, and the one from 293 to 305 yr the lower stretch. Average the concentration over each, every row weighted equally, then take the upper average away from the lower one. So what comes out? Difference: 0.26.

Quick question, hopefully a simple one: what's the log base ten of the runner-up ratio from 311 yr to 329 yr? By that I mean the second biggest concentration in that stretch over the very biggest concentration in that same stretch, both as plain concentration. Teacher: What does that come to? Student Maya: -0.017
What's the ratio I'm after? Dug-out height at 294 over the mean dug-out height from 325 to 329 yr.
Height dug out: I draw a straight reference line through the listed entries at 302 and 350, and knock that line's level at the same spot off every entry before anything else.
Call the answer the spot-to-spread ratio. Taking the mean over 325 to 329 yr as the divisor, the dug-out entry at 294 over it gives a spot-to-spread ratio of -1.2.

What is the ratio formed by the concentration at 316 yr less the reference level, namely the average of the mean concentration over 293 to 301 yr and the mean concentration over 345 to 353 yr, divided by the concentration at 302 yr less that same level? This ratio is 0.6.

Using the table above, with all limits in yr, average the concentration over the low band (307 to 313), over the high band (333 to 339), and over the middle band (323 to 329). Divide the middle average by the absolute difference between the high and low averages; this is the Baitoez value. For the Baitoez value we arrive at 16.6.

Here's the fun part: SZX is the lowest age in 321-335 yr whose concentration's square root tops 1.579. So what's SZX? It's 322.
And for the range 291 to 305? 292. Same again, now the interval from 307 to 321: 308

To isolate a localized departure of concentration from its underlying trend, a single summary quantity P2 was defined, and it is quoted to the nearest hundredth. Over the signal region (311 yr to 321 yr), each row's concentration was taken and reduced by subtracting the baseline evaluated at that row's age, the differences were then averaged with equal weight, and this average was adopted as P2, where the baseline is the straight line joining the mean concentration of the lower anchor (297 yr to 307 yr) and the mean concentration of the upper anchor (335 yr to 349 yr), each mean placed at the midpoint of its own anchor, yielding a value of -0.01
